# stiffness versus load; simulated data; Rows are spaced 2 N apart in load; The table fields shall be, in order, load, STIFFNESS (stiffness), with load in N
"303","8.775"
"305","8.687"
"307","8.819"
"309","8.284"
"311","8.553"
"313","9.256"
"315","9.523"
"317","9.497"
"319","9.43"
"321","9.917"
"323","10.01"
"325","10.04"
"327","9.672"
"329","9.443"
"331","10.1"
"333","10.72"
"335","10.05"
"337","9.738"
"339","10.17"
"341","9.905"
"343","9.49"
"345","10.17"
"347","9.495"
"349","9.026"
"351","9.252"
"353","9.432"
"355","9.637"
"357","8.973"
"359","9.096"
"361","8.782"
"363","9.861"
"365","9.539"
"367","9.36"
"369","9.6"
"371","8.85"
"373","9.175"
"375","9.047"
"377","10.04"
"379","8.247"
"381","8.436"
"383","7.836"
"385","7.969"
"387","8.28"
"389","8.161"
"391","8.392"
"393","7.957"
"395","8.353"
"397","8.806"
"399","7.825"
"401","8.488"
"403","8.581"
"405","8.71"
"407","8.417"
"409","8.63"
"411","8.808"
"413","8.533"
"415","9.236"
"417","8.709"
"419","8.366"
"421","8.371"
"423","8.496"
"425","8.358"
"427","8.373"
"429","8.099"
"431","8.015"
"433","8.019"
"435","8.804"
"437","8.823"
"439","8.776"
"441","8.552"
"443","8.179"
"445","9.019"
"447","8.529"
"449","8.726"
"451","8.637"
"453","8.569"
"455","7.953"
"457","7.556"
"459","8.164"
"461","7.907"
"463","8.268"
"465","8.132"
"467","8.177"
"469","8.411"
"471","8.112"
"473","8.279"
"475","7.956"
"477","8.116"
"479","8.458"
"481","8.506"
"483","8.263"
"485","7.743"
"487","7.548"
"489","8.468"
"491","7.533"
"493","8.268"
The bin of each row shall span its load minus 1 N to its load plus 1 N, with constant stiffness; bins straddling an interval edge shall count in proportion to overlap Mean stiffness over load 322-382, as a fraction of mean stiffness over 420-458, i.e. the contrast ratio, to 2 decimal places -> 1.13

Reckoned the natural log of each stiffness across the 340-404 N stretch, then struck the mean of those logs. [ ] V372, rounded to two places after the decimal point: 2.19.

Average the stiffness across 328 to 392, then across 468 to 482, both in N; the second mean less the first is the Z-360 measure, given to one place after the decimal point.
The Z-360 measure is -1.0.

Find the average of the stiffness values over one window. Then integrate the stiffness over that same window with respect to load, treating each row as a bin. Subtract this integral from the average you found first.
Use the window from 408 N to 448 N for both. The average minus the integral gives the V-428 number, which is -333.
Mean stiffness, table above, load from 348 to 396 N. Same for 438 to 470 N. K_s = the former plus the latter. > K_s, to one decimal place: 17.2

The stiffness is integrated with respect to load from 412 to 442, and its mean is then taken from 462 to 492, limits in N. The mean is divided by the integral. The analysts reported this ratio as 0.0319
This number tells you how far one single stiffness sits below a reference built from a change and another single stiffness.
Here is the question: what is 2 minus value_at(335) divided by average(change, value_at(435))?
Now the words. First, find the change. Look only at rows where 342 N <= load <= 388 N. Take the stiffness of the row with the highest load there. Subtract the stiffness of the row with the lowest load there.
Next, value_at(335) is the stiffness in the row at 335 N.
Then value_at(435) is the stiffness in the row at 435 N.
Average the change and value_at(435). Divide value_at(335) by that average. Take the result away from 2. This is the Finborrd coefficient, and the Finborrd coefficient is -0.65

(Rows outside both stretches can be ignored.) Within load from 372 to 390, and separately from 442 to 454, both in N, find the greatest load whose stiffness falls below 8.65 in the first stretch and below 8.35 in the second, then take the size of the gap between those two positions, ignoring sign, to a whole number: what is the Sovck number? 54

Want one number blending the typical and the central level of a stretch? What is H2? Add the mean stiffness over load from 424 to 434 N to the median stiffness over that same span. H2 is 16.3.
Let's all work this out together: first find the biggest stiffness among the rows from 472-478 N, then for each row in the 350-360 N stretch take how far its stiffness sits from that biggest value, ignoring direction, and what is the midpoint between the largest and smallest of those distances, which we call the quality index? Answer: 1.03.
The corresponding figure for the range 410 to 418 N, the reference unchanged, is 0.61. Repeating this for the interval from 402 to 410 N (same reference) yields 0.28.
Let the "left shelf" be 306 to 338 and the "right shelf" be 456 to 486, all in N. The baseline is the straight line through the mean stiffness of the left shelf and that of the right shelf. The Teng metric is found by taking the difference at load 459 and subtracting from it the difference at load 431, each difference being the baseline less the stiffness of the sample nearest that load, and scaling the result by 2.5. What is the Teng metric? -1.0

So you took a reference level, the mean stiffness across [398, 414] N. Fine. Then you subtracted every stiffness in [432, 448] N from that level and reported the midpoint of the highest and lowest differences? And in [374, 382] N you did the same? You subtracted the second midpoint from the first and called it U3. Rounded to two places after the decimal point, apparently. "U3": 0.62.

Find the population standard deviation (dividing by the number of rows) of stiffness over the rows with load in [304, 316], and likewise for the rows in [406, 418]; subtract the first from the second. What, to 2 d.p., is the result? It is -0.16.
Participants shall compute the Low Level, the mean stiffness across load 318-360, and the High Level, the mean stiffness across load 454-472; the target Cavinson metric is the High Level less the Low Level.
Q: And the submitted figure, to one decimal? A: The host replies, -1.6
